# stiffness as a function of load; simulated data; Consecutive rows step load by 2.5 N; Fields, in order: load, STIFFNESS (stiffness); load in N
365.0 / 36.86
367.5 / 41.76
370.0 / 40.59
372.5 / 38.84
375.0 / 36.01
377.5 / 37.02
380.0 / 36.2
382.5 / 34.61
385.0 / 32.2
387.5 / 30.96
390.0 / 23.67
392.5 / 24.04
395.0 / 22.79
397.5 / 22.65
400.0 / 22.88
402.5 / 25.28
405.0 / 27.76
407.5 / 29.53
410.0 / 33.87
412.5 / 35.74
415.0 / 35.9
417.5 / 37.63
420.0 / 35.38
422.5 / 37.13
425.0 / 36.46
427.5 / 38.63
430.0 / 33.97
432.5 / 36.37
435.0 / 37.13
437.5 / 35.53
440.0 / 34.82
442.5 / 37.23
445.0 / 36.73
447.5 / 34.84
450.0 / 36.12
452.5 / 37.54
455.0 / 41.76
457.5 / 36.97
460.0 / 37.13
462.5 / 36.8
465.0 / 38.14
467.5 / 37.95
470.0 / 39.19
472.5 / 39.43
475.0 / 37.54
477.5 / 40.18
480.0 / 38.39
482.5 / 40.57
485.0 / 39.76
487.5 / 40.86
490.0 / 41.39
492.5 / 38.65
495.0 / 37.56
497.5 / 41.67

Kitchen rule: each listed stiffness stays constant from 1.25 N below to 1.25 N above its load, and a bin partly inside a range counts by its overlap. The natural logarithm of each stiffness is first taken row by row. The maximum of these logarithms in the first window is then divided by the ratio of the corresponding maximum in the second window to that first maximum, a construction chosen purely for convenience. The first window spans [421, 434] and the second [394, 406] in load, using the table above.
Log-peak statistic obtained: 4.02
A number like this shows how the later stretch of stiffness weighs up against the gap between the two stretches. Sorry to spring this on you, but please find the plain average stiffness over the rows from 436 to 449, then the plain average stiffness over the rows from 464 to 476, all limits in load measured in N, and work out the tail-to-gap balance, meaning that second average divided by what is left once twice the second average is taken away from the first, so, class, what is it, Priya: -0.936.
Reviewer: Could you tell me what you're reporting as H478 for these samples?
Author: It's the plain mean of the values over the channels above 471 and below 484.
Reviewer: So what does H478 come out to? 39.2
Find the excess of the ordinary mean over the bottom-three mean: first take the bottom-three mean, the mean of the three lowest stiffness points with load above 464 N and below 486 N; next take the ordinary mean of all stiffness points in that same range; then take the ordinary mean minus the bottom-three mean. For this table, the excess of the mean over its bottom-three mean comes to 1.1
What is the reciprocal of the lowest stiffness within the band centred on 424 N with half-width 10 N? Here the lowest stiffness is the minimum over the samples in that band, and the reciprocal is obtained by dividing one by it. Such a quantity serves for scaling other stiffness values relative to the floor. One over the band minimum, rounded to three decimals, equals 0.029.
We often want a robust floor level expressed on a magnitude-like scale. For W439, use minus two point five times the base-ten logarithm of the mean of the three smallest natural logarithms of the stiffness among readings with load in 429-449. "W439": -1.37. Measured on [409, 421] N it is -1.38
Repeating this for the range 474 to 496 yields -1.40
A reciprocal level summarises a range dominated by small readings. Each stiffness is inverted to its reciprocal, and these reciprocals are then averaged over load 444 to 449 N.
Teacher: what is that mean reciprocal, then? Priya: 0.0280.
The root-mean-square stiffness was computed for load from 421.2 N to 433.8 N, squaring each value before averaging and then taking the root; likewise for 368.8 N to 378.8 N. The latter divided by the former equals 1.04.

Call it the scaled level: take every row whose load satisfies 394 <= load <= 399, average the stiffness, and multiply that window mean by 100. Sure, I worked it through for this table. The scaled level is 2272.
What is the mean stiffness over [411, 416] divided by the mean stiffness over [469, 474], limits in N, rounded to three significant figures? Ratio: 0.911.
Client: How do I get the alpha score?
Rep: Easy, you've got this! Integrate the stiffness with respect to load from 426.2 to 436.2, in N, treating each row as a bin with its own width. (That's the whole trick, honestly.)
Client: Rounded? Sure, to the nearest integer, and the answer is 365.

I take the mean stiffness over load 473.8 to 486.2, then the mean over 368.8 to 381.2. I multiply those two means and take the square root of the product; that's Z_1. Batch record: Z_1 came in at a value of 38.5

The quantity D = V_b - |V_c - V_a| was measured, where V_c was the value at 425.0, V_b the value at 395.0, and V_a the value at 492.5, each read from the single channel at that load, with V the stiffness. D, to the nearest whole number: 21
